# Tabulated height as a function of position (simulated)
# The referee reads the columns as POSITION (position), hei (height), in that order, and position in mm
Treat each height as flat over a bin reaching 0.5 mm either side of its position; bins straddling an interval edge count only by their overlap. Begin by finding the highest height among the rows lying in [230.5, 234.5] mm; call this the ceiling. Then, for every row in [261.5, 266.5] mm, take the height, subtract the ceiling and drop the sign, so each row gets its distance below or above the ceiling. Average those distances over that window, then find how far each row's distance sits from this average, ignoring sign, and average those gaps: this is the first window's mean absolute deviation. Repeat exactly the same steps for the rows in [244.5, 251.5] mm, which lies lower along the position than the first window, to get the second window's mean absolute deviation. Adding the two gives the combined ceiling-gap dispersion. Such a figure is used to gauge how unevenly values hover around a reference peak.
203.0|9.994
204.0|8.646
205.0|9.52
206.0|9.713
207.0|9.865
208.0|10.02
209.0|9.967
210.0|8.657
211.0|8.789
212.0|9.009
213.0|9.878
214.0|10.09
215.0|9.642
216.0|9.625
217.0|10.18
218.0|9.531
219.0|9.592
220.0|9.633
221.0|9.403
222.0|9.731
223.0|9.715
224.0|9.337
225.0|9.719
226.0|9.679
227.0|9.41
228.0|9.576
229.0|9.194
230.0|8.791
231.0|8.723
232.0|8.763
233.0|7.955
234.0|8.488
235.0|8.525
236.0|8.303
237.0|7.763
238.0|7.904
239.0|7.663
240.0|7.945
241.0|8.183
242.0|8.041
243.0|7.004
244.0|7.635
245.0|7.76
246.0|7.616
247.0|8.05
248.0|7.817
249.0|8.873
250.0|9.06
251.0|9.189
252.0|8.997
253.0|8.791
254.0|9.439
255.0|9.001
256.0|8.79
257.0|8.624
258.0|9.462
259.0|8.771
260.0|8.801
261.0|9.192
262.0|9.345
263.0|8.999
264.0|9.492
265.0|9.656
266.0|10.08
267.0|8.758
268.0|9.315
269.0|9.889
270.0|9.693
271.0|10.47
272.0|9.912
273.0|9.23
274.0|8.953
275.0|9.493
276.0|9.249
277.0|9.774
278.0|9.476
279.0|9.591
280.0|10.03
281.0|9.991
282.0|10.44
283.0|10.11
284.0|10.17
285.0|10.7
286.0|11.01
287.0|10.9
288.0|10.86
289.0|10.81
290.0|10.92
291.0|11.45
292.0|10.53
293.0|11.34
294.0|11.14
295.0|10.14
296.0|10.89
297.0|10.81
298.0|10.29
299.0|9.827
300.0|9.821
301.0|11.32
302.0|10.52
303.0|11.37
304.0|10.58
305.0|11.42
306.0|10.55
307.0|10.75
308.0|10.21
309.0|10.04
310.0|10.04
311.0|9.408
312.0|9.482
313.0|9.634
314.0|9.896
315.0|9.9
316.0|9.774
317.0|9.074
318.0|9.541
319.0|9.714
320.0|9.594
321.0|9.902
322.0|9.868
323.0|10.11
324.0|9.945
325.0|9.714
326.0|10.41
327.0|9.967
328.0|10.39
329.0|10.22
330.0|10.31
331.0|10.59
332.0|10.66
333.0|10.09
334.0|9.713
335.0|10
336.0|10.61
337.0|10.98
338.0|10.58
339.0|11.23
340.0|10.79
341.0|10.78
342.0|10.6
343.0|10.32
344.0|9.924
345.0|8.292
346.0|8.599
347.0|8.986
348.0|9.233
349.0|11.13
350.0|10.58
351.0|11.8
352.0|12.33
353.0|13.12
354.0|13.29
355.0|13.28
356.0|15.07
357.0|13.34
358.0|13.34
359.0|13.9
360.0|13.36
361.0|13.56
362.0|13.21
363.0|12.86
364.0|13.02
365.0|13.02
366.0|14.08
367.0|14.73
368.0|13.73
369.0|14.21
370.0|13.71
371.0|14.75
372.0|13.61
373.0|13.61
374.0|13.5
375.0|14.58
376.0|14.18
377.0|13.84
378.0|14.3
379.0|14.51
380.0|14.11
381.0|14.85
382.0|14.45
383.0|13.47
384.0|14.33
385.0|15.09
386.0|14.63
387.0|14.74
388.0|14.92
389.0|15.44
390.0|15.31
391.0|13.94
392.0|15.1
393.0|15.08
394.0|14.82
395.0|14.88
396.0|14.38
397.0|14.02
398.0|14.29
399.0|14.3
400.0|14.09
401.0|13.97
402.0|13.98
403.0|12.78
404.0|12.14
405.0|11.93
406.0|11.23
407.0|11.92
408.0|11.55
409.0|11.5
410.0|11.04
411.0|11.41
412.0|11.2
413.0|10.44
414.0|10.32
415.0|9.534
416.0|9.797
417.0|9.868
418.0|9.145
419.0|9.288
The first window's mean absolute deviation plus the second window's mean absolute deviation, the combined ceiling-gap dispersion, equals 0.6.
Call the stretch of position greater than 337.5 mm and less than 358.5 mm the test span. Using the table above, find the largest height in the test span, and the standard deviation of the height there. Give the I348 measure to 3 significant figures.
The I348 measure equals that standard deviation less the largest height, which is -13.3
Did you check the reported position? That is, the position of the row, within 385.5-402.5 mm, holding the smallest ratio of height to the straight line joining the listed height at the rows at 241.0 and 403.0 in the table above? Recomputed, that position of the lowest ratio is 402.0 mm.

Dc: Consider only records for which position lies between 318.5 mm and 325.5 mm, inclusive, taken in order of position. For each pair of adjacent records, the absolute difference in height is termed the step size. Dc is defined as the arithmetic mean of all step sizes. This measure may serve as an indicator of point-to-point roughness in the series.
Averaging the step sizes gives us 0.18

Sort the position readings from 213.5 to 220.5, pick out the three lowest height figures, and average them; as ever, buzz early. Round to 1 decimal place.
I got 9.6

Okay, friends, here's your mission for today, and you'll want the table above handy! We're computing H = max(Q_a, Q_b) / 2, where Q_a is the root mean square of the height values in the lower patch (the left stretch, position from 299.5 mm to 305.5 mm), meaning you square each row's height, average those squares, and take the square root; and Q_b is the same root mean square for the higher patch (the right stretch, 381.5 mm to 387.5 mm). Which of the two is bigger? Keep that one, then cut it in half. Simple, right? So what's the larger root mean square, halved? 7.23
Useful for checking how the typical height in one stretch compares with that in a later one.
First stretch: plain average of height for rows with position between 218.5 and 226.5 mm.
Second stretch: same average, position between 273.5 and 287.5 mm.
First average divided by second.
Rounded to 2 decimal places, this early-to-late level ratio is 0.96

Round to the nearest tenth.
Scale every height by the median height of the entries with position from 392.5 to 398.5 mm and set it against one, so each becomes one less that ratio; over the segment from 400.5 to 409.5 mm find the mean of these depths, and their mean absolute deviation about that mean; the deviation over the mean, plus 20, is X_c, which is 20.4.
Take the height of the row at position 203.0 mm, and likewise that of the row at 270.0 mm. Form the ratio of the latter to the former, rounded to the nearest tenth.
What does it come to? 1.0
